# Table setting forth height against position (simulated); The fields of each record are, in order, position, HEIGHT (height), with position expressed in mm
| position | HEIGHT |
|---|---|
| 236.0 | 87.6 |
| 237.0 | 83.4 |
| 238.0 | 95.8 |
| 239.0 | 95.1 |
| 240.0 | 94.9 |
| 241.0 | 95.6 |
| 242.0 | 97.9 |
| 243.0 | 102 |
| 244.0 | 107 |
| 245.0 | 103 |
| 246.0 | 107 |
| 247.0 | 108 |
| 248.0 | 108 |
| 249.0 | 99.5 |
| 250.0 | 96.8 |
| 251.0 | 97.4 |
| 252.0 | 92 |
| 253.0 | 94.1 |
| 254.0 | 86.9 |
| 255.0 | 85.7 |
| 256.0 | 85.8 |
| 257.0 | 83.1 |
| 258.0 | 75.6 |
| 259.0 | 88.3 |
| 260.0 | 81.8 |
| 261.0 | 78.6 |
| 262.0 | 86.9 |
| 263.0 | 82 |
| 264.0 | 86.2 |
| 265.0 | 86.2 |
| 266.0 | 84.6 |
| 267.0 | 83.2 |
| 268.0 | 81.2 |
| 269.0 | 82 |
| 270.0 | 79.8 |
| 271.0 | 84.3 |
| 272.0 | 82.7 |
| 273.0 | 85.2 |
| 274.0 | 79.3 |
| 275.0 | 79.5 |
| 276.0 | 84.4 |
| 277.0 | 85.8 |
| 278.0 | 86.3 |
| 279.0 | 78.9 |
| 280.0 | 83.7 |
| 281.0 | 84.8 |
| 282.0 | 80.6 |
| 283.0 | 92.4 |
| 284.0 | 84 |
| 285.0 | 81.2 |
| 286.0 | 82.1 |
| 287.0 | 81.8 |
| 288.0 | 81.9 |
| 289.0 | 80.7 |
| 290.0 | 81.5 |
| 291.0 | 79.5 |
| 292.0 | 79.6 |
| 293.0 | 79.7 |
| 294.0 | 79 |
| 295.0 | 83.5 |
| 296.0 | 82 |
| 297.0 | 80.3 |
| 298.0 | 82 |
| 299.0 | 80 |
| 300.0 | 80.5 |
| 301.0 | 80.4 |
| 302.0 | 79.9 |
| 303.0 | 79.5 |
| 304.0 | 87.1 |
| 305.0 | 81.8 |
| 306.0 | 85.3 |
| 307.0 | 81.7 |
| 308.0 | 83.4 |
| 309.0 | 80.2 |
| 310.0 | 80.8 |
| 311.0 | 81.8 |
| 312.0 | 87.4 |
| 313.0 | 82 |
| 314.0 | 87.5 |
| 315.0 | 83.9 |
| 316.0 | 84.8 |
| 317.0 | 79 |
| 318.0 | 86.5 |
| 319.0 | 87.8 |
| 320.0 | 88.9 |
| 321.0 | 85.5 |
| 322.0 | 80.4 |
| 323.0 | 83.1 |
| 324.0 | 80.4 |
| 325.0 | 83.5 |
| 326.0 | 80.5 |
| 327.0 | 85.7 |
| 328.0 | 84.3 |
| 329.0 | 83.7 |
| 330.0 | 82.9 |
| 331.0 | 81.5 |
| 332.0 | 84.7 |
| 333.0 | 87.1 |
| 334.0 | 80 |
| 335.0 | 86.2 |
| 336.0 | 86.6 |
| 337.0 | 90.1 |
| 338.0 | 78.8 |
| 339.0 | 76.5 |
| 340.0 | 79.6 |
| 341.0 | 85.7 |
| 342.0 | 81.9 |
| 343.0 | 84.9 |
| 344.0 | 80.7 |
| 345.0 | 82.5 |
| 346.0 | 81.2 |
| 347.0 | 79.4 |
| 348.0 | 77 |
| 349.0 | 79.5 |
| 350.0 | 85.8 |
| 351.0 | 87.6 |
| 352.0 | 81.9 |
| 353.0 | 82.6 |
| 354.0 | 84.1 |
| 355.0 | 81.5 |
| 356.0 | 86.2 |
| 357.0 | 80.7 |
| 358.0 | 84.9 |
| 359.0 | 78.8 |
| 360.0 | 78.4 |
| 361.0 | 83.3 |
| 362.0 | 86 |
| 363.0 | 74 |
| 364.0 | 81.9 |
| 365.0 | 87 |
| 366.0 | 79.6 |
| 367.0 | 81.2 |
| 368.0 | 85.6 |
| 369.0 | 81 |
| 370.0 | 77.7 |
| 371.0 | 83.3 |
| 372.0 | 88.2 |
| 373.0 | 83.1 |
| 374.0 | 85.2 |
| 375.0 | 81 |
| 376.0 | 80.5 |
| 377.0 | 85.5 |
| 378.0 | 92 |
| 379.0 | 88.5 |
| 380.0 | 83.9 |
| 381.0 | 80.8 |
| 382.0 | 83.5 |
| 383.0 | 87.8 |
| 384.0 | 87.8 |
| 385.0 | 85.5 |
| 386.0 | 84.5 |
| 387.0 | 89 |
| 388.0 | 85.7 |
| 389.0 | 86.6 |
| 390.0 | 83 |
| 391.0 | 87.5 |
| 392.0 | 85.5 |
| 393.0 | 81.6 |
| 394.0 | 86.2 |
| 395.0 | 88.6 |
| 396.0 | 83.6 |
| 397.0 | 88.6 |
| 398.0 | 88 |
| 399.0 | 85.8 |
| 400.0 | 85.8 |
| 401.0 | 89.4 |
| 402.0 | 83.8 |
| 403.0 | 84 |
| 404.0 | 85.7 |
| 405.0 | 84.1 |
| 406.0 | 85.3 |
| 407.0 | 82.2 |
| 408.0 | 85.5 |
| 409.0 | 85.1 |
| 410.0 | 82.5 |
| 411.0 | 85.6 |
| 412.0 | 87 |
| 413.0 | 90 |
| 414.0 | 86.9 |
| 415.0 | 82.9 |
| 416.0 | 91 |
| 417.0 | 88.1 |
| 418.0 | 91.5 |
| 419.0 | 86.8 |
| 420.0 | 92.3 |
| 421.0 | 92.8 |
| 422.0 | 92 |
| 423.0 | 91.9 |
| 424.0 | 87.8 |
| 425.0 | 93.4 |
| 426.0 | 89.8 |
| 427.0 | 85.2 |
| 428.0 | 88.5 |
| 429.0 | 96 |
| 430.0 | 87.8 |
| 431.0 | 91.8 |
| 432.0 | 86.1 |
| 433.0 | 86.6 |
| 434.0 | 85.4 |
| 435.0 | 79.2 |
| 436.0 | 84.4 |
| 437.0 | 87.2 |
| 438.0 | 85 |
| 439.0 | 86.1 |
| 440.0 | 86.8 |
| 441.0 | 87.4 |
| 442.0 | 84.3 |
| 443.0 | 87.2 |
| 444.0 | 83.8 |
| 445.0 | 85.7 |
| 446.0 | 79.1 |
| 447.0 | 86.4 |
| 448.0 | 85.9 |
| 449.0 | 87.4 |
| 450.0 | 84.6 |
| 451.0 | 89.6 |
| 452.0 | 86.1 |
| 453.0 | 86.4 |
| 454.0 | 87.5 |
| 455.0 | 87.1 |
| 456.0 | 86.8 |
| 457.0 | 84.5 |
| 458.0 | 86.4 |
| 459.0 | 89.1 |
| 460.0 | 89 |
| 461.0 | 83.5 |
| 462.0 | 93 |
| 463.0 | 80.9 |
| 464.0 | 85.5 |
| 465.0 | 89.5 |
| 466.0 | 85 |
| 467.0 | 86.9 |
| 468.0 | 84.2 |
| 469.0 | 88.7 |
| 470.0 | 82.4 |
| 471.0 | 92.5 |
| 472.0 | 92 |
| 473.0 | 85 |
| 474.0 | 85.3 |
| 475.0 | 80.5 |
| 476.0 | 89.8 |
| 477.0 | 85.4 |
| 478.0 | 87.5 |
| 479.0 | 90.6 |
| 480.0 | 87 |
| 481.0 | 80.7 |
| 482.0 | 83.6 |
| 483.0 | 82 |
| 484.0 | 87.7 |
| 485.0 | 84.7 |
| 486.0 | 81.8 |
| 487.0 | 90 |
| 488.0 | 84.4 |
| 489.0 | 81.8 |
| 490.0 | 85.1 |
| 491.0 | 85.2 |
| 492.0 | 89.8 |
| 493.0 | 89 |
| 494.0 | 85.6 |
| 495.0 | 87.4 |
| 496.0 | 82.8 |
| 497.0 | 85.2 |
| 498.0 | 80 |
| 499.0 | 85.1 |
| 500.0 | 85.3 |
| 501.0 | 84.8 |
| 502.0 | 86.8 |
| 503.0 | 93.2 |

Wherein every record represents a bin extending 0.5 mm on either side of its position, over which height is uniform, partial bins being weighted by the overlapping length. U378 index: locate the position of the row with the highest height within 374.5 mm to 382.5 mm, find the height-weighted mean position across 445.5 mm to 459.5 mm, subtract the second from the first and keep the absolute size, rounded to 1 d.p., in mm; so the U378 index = 74.5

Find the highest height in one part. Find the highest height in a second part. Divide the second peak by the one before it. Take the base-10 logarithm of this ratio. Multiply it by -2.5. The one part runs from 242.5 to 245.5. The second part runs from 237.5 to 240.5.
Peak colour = 0.12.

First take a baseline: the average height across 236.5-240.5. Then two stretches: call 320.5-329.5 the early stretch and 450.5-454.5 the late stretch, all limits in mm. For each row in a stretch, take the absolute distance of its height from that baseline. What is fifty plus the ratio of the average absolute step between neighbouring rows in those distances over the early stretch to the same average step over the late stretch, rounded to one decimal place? 51.8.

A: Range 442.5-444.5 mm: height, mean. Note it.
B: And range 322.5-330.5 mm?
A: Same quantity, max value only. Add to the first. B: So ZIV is 171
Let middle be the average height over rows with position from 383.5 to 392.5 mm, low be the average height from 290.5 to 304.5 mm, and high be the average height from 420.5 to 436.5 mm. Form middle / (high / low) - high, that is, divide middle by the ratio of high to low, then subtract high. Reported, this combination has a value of -10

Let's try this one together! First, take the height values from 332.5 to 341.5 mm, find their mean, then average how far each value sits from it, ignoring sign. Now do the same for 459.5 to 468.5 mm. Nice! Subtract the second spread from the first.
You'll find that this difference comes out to 1.3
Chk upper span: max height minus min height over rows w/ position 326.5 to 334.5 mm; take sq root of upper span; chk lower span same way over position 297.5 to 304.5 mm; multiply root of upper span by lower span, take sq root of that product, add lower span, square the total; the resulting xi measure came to 146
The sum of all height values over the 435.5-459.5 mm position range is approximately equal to 2065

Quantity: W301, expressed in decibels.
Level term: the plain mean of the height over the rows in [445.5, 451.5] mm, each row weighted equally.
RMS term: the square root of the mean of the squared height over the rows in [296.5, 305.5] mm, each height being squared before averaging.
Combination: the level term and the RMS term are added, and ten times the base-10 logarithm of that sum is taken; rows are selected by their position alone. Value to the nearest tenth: 22.2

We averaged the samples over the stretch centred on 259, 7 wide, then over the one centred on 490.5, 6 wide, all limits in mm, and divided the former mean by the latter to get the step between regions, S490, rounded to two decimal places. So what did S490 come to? 0.96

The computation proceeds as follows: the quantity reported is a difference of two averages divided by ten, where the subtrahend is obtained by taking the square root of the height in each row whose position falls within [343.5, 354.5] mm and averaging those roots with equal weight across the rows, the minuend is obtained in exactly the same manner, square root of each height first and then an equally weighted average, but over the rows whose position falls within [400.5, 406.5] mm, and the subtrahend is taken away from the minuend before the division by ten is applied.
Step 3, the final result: 0.018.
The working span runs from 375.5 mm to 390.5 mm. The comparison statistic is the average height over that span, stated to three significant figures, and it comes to 85.6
